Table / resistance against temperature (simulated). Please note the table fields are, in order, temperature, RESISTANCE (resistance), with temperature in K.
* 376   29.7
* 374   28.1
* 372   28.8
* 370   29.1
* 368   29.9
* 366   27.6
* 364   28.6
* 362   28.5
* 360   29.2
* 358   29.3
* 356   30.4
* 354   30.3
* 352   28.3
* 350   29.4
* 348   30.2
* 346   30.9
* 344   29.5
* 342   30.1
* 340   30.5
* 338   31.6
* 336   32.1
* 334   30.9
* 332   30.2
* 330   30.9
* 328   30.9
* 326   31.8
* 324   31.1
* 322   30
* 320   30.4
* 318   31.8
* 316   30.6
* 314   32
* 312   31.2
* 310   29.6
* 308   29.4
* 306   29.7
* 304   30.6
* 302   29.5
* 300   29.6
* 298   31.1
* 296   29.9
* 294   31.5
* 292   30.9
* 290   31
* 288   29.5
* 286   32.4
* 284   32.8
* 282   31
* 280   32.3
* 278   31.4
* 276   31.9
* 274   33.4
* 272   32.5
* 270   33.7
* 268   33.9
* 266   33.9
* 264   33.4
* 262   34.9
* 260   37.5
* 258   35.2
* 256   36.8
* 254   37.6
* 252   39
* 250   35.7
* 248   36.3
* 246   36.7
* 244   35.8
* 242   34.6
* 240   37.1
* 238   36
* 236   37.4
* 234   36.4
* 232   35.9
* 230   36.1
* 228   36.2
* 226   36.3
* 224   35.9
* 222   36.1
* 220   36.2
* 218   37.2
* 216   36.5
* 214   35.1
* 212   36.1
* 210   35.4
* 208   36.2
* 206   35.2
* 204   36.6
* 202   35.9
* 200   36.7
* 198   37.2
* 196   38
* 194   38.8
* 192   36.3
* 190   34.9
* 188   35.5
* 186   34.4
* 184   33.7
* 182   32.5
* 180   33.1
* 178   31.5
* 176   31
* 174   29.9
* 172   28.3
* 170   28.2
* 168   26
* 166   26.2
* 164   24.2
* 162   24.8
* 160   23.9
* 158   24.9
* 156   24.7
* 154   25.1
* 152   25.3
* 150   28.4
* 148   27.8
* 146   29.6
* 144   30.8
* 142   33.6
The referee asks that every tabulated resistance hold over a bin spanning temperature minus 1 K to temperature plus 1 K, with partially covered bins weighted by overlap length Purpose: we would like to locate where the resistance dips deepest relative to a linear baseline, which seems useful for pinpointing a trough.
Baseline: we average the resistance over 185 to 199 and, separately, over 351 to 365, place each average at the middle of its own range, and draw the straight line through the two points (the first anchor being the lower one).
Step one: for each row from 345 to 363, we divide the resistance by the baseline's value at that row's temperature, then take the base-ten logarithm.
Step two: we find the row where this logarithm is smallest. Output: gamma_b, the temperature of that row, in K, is 352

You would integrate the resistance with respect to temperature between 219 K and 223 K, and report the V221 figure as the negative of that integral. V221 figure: -145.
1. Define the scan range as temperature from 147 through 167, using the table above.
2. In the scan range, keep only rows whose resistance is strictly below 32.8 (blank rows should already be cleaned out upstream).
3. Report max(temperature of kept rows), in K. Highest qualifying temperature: 166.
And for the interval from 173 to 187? 182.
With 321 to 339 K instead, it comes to 338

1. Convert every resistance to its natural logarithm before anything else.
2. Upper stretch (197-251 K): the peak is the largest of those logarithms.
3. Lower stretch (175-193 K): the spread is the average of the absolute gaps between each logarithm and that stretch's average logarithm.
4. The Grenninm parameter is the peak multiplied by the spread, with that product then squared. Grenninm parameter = 0.025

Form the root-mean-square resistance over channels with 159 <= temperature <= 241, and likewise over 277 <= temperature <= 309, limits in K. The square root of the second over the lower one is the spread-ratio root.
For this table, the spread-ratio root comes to 0.950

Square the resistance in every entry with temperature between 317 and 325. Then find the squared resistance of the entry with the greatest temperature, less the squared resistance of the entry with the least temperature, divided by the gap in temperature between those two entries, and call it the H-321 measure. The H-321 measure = -7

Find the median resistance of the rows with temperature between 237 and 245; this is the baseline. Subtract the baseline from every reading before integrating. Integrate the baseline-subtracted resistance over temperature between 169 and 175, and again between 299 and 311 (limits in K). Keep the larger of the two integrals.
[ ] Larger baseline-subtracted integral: -43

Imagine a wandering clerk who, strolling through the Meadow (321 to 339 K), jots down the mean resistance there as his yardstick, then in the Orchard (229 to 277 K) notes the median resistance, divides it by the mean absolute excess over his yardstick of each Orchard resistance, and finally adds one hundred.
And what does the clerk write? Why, 108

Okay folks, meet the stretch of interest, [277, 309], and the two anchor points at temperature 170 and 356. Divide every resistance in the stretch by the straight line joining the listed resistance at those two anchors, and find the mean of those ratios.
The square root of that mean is 1.019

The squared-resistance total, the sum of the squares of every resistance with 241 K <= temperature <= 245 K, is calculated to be 2479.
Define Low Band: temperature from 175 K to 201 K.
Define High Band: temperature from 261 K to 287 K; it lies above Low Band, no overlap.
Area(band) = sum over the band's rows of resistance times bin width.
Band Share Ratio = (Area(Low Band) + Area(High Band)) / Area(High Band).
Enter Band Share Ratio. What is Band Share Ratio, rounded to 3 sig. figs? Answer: 2.06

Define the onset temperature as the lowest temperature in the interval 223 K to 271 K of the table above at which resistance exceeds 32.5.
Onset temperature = 224 K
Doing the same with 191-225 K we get 192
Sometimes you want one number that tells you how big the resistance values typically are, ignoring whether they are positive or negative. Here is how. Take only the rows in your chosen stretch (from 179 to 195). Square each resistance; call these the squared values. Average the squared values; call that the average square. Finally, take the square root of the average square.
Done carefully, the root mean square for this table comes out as 35.0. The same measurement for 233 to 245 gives 36.2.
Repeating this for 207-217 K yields 35.9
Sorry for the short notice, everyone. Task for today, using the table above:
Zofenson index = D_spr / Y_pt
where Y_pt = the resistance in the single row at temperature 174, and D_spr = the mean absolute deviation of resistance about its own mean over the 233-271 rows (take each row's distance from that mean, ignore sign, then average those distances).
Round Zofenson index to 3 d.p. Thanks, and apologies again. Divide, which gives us 0.042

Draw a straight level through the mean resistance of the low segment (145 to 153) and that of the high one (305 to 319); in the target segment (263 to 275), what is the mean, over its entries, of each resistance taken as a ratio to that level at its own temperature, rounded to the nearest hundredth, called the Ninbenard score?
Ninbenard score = 1.12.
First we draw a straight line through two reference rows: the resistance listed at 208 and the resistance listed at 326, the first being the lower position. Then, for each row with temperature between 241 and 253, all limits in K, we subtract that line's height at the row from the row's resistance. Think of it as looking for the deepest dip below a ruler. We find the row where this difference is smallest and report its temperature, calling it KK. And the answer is 242 K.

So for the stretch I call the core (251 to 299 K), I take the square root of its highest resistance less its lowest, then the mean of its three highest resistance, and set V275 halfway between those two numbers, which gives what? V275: 20.6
